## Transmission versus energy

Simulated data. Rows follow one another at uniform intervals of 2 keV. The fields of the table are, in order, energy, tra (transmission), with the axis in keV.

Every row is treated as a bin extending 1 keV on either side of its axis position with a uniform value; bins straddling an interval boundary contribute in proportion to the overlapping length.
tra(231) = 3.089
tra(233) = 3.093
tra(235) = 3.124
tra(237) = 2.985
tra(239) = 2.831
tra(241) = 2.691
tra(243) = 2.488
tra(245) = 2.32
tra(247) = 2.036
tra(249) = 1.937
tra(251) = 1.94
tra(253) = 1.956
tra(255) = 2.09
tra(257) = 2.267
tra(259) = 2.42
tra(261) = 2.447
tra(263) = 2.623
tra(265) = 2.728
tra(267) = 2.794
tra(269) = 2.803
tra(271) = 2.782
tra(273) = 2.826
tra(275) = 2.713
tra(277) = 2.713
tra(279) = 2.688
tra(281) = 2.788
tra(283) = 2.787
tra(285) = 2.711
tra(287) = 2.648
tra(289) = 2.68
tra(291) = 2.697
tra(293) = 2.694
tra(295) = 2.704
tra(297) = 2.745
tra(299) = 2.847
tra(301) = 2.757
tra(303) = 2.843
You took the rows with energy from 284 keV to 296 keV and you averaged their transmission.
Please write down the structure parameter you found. 2.69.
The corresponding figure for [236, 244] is 2.75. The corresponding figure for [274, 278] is 2.71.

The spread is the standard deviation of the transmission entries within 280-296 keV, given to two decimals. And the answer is 0.05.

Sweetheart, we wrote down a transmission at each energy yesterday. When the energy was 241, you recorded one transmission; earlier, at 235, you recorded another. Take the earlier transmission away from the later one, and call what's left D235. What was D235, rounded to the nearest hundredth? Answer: -0.43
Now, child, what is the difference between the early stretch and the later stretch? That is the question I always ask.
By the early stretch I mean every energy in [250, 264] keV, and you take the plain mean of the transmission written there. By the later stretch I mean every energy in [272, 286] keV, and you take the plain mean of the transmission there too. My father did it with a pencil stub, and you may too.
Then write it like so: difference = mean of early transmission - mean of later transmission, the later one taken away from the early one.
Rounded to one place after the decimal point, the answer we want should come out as -0.5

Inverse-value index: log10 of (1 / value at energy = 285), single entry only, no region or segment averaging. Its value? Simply -0.43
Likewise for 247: -0.31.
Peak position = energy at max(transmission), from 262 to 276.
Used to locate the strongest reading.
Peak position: 273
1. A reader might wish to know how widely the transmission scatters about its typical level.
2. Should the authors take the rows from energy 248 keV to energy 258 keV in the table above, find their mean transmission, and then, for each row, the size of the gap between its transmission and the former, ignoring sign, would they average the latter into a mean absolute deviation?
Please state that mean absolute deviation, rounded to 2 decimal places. 0.11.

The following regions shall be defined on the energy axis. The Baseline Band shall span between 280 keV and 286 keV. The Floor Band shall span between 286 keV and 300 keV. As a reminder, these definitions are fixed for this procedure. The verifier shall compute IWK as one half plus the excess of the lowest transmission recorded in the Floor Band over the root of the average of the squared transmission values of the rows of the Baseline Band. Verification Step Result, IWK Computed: 0.39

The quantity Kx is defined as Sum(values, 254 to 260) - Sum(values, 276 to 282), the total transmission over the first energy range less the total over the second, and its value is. -1.4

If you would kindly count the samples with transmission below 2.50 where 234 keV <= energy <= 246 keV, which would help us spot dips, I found 2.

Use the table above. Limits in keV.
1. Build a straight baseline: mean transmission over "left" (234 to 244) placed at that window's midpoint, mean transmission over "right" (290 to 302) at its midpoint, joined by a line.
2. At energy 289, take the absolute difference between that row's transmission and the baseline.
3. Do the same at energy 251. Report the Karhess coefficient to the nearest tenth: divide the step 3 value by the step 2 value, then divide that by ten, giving 1.2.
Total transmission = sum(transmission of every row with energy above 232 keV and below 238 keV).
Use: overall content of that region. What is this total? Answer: 9.20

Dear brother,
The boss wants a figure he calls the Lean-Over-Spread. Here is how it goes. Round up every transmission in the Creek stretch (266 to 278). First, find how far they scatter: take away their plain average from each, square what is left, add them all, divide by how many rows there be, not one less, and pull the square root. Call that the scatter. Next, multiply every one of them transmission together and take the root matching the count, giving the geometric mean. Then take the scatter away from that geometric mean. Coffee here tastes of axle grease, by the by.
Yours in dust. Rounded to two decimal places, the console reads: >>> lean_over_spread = 2.73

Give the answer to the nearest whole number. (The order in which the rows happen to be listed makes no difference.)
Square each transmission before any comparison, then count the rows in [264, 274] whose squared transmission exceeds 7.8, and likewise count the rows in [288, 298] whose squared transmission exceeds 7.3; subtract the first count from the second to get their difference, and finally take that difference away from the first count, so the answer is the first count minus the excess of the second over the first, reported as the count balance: 4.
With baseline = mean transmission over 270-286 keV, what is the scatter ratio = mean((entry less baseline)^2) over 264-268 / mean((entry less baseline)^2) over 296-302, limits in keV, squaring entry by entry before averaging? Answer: 0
